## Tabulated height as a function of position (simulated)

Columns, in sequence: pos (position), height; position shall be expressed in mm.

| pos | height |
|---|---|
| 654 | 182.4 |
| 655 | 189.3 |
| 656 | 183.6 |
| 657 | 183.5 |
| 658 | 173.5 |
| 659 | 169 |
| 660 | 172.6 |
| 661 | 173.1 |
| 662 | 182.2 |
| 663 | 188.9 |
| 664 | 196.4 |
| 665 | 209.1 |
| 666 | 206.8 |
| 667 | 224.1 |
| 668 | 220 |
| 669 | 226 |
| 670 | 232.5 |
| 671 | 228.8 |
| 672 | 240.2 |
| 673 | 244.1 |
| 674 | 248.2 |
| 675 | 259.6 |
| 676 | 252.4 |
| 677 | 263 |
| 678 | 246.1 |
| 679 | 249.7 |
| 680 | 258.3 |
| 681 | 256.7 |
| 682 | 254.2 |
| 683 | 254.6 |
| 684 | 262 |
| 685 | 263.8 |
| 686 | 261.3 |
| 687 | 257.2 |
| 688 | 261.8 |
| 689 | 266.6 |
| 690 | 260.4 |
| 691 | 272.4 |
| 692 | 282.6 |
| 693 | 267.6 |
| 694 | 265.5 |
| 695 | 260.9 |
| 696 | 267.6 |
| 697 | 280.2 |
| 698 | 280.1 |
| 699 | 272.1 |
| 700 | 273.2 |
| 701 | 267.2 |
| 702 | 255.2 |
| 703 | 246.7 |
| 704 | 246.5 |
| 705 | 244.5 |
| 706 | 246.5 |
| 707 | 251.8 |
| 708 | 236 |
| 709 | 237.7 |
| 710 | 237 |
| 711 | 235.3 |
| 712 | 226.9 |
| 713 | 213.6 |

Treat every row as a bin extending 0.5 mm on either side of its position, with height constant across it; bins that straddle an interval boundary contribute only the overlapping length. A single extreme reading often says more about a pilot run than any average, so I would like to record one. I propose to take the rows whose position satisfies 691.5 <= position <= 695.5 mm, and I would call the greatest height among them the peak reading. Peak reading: 282.6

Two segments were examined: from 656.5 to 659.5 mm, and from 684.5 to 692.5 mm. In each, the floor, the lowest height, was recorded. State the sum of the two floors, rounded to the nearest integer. 426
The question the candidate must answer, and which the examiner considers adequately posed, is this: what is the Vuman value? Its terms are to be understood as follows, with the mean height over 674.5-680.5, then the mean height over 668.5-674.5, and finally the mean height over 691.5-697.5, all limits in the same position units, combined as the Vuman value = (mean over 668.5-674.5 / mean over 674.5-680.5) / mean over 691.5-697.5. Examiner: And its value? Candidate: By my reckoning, 0.0034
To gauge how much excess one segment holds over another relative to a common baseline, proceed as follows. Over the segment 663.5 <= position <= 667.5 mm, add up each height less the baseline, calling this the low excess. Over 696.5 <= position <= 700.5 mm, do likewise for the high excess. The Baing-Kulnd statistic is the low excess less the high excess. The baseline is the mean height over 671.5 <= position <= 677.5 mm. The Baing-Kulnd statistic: -269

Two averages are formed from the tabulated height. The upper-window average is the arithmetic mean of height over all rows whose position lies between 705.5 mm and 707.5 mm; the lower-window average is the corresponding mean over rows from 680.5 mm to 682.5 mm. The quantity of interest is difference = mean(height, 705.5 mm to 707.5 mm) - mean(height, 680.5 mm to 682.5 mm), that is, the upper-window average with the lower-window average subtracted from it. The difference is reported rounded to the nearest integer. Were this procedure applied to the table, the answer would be -6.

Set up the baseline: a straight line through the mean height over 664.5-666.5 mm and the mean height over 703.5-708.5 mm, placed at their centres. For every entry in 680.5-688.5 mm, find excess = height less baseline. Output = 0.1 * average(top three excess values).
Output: 3.65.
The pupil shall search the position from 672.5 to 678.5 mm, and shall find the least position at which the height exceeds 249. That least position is 675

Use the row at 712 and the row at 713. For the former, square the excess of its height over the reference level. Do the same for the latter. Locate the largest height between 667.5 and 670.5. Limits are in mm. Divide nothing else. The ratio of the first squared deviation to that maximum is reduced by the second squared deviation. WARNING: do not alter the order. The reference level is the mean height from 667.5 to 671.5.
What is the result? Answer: -175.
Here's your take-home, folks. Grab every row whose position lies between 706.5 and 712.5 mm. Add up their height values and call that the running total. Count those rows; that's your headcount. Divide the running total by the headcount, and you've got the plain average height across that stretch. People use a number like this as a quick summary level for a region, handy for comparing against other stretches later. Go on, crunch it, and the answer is 237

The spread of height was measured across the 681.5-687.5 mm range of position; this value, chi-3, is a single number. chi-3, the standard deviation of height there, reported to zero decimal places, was 4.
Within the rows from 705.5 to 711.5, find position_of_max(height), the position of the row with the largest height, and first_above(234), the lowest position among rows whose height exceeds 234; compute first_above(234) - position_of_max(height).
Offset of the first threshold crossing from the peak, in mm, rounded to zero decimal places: -1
